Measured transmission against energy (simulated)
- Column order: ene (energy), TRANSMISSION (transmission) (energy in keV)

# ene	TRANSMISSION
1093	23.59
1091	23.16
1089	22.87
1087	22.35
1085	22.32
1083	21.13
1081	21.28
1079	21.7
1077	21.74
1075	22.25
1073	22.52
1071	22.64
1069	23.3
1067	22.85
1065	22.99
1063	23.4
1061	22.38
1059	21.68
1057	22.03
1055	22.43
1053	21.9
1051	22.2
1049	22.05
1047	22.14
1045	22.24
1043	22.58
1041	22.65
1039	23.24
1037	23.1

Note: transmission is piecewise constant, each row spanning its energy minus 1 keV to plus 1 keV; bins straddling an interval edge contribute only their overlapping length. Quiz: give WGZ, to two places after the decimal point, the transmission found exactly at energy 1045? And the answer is 22.24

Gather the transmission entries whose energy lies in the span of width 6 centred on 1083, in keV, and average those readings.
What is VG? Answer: 21.6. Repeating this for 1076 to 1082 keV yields 21.6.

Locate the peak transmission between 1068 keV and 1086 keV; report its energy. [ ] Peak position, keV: 1069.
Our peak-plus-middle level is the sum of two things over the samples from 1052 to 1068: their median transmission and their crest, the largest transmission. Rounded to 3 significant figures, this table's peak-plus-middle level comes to 45.8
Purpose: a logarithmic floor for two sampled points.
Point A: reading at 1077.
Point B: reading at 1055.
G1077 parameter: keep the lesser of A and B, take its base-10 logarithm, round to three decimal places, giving 1.337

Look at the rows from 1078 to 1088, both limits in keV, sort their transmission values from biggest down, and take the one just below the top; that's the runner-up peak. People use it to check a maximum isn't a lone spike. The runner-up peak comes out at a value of 22.32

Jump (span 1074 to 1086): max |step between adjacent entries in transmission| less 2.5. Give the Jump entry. -1.3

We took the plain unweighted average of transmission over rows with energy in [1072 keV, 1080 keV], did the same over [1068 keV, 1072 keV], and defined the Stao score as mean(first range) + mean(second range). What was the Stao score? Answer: 45.0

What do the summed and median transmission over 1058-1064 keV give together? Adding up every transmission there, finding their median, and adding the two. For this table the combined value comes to 90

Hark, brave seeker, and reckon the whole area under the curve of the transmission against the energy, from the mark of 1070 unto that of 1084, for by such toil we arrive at 307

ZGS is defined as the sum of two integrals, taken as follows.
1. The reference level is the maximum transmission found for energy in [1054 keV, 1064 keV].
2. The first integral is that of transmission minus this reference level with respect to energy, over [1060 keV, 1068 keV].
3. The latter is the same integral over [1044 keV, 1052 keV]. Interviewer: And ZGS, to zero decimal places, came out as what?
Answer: -14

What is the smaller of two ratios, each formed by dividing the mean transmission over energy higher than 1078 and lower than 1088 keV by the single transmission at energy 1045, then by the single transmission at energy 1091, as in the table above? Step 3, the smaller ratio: 0.939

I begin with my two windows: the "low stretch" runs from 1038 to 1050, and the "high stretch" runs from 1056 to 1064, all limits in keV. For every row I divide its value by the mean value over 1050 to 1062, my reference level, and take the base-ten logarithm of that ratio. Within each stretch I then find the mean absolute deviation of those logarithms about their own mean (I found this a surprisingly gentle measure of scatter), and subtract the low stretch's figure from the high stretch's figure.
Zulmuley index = 0.0034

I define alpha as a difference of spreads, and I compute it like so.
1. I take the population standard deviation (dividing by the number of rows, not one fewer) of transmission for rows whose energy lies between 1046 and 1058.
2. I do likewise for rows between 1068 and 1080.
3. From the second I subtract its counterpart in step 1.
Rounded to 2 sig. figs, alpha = 0.39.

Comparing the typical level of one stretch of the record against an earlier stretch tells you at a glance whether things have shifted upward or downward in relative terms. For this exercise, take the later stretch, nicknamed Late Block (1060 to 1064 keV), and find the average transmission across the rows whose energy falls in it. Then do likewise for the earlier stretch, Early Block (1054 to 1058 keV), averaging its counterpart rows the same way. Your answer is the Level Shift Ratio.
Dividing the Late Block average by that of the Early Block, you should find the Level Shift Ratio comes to 1.03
